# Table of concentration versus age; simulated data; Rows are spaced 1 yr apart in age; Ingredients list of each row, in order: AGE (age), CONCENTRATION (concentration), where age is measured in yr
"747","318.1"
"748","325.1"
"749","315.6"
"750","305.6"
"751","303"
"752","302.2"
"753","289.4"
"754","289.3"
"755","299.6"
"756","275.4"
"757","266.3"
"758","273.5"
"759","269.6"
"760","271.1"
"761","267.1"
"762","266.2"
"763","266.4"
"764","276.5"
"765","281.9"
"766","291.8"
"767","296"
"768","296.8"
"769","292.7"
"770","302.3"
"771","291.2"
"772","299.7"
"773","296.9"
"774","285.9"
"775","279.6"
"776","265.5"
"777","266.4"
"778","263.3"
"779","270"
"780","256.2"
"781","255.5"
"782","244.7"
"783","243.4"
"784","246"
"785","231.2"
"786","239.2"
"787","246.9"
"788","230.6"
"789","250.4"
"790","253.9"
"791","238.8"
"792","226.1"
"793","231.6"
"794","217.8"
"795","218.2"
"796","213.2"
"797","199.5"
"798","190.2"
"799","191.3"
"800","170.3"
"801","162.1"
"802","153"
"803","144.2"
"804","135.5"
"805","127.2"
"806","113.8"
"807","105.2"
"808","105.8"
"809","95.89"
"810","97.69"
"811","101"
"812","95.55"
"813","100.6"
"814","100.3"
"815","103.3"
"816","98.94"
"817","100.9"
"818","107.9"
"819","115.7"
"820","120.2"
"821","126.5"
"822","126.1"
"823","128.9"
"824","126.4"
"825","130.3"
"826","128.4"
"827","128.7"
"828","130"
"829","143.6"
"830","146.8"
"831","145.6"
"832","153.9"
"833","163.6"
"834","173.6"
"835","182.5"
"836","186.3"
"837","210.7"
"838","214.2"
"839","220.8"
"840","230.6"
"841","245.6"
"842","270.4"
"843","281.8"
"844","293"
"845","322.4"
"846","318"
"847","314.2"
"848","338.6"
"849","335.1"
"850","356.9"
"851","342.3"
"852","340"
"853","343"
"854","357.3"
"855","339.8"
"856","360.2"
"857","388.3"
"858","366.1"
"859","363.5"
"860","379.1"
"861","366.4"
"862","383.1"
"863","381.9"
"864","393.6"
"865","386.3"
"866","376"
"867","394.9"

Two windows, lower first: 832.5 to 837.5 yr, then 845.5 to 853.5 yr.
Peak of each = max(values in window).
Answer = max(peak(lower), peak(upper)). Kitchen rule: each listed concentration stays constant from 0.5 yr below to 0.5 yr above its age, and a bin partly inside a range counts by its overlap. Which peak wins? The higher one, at 357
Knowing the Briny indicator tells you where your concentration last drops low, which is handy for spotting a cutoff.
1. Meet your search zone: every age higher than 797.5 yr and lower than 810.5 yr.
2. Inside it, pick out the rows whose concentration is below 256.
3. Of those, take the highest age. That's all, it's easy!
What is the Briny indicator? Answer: 810 yr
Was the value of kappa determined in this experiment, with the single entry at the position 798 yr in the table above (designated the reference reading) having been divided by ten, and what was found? 19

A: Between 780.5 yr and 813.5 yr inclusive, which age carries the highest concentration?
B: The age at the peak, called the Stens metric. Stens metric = 781 yr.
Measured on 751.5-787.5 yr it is 770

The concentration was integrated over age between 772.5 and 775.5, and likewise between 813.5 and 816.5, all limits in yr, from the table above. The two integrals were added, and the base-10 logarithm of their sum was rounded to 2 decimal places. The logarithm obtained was 3.07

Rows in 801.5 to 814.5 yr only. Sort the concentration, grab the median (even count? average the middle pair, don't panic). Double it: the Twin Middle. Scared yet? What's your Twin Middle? 210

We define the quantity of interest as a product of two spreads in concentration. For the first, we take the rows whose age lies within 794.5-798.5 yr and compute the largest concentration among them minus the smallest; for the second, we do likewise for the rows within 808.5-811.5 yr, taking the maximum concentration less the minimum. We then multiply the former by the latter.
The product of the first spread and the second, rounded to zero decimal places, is 143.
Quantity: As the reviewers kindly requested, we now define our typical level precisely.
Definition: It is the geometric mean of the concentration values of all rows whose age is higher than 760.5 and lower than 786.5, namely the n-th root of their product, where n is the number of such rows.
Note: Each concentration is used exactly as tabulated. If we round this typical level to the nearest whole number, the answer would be 271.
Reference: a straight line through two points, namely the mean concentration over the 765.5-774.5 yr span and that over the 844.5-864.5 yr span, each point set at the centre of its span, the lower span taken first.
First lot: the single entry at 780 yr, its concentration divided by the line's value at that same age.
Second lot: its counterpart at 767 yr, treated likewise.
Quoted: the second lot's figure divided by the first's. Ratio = 1.19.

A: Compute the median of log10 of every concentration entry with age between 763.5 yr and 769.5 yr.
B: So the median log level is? 2.5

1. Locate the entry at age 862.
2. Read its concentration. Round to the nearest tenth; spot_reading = 383.1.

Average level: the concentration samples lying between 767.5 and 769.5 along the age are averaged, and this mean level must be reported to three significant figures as 295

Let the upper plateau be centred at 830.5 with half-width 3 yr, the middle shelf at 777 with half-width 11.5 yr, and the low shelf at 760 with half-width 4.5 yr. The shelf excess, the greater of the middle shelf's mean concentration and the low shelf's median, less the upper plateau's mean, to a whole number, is 122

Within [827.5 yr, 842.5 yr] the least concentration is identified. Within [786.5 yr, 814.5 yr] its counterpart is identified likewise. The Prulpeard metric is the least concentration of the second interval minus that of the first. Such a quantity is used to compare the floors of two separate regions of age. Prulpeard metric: -34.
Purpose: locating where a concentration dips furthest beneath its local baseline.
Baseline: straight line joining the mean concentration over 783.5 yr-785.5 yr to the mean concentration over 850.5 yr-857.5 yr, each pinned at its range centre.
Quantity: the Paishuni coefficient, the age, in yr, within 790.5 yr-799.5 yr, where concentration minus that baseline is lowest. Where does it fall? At 799 yr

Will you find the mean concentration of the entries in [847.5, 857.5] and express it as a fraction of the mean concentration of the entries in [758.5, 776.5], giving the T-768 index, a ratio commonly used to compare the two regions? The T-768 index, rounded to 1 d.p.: 1.2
